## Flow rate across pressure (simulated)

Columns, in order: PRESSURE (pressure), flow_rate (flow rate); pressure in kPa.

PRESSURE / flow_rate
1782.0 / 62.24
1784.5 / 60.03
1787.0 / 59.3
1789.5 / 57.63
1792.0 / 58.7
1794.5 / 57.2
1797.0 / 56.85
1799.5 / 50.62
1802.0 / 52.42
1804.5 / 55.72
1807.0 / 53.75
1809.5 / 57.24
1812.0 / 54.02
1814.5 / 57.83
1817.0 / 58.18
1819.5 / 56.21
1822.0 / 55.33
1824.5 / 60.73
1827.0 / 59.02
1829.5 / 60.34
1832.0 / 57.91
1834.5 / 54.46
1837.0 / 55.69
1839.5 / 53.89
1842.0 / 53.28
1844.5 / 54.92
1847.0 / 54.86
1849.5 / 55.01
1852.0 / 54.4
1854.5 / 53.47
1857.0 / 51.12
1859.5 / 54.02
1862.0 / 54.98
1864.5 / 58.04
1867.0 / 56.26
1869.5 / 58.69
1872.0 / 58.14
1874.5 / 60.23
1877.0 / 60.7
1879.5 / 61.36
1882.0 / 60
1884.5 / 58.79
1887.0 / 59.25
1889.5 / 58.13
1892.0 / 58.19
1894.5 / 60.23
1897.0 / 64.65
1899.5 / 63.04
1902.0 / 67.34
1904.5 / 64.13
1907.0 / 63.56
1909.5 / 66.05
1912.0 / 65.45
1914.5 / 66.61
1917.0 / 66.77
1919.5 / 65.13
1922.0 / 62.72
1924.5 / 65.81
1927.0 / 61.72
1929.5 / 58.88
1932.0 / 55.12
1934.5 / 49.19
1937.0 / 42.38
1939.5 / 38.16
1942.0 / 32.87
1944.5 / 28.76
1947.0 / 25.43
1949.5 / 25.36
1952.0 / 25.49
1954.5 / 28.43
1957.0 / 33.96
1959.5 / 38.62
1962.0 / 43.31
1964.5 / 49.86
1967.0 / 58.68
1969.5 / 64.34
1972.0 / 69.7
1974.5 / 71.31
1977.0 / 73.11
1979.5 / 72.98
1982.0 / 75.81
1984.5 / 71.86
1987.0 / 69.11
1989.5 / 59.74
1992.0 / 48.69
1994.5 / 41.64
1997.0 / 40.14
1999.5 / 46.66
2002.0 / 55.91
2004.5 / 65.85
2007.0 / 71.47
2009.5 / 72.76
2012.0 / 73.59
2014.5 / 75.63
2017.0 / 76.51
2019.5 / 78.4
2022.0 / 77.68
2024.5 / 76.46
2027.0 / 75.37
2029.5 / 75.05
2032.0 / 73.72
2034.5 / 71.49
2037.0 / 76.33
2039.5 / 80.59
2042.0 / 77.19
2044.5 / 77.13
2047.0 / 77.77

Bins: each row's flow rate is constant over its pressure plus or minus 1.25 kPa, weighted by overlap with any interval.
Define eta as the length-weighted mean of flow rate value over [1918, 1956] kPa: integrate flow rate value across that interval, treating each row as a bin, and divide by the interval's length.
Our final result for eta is 44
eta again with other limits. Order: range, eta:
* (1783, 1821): 56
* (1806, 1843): 57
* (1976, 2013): 62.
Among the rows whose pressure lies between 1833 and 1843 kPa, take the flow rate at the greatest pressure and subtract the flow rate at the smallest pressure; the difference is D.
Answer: -1.2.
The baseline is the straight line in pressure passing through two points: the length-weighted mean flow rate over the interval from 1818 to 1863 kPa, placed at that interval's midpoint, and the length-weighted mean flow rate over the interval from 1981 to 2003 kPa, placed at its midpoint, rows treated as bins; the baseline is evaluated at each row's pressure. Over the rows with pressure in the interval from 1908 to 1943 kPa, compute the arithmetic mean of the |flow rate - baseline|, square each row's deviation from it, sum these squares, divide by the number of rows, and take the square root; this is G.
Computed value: 6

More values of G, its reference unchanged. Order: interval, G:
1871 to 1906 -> 3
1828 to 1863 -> 1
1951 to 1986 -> 7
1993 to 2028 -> 6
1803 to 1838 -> 2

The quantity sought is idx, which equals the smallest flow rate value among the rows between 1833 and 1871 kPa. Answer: 51.12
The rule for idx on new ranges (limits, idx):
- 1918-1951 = 25.36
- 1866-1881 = 56.26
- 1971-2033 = 40.14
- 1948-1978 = 25.36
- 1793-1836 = 50.62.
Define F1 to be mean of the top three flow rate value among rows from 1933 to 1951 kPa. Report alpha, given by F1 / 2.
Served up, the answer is 22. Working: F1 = 43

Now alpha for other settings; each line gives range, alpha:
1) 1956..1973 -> 32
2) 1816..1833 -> 30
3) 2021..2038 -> 38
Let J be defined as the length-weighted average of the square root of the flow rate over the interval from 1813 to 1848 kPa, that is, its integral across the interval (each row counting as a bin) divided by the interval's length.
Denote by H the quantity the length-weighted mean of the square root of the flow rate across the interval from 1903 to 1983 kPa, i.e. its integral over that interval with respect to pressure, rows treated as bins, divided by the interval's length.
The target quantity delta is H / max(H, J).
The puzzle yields 0.96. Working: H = 7.2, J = 7.5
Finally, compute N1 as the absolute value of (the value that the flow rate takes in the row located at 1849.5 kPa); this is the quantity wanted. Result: 55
